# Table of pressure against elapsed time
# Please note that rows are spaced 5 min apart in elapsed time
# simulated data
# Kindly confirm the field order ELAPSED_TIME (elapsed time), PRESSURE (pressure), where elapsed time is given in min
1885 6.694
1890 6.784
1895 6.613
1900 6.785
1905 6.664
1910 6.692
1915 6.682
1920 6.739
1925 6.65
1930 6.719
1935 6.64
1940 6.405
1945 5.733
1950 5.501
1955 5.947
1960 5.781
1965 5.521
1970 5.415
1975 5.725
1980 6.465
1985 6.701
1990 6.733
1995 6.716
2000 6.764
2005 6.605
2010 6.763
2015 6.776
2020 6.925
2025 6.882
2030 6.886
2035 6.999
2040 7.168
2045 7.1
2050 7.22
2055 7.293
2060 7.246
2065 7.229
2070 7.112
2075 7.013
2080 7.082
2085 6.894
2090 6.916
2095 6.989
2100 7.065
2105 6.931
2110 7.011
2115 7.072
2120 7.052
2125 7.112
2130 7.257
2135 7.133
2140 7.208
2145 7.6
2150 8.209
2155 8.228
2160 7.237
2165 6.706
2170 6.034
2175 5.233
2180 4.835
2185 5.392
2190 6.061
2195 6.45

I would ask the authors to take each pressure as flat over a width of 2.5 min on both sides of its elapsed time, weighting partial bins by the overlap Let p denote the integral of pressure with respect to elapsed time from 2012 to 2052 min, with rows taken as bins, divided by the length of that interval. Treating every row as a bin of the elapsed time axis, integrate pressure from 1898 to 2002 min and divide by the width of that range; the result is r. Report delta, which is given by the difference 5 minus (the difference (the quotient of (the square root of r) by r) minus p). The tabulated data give 11.6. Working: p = 7.0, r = 6.33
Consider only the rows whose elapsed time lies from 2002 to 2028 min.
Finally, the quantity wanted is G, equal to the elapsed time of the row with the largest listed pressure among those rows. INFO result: 2020 min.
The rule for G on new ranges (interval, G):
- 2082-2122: 2115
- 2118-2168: 2155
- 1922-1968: 1930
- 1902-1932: 1920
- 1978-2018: 2015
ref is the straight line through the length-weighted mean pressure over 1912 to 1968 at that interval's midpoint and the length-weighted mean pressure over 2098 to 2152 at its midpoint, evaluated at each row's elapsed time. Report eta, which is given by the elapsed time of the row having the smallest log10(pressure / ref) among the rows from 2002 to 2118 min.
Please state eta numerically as 2105 min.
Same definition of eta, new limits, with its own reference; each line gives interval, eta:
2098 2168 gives 2165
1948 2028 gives 1970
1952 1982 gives 1970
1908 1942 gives 1940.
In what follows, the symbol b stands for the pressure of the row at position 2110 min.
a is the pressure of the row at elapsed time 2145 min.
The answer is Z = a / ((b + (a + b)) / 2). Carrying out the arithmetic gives 0.70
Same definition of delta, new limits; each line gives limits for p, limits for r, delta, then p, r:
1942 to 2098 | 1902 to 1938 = 11.3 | 6.6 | 6.68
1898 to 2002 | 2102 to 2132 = 11.0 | 6.3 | 7.07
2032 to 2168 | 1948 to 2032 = 11.8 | 7.2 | 6.36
